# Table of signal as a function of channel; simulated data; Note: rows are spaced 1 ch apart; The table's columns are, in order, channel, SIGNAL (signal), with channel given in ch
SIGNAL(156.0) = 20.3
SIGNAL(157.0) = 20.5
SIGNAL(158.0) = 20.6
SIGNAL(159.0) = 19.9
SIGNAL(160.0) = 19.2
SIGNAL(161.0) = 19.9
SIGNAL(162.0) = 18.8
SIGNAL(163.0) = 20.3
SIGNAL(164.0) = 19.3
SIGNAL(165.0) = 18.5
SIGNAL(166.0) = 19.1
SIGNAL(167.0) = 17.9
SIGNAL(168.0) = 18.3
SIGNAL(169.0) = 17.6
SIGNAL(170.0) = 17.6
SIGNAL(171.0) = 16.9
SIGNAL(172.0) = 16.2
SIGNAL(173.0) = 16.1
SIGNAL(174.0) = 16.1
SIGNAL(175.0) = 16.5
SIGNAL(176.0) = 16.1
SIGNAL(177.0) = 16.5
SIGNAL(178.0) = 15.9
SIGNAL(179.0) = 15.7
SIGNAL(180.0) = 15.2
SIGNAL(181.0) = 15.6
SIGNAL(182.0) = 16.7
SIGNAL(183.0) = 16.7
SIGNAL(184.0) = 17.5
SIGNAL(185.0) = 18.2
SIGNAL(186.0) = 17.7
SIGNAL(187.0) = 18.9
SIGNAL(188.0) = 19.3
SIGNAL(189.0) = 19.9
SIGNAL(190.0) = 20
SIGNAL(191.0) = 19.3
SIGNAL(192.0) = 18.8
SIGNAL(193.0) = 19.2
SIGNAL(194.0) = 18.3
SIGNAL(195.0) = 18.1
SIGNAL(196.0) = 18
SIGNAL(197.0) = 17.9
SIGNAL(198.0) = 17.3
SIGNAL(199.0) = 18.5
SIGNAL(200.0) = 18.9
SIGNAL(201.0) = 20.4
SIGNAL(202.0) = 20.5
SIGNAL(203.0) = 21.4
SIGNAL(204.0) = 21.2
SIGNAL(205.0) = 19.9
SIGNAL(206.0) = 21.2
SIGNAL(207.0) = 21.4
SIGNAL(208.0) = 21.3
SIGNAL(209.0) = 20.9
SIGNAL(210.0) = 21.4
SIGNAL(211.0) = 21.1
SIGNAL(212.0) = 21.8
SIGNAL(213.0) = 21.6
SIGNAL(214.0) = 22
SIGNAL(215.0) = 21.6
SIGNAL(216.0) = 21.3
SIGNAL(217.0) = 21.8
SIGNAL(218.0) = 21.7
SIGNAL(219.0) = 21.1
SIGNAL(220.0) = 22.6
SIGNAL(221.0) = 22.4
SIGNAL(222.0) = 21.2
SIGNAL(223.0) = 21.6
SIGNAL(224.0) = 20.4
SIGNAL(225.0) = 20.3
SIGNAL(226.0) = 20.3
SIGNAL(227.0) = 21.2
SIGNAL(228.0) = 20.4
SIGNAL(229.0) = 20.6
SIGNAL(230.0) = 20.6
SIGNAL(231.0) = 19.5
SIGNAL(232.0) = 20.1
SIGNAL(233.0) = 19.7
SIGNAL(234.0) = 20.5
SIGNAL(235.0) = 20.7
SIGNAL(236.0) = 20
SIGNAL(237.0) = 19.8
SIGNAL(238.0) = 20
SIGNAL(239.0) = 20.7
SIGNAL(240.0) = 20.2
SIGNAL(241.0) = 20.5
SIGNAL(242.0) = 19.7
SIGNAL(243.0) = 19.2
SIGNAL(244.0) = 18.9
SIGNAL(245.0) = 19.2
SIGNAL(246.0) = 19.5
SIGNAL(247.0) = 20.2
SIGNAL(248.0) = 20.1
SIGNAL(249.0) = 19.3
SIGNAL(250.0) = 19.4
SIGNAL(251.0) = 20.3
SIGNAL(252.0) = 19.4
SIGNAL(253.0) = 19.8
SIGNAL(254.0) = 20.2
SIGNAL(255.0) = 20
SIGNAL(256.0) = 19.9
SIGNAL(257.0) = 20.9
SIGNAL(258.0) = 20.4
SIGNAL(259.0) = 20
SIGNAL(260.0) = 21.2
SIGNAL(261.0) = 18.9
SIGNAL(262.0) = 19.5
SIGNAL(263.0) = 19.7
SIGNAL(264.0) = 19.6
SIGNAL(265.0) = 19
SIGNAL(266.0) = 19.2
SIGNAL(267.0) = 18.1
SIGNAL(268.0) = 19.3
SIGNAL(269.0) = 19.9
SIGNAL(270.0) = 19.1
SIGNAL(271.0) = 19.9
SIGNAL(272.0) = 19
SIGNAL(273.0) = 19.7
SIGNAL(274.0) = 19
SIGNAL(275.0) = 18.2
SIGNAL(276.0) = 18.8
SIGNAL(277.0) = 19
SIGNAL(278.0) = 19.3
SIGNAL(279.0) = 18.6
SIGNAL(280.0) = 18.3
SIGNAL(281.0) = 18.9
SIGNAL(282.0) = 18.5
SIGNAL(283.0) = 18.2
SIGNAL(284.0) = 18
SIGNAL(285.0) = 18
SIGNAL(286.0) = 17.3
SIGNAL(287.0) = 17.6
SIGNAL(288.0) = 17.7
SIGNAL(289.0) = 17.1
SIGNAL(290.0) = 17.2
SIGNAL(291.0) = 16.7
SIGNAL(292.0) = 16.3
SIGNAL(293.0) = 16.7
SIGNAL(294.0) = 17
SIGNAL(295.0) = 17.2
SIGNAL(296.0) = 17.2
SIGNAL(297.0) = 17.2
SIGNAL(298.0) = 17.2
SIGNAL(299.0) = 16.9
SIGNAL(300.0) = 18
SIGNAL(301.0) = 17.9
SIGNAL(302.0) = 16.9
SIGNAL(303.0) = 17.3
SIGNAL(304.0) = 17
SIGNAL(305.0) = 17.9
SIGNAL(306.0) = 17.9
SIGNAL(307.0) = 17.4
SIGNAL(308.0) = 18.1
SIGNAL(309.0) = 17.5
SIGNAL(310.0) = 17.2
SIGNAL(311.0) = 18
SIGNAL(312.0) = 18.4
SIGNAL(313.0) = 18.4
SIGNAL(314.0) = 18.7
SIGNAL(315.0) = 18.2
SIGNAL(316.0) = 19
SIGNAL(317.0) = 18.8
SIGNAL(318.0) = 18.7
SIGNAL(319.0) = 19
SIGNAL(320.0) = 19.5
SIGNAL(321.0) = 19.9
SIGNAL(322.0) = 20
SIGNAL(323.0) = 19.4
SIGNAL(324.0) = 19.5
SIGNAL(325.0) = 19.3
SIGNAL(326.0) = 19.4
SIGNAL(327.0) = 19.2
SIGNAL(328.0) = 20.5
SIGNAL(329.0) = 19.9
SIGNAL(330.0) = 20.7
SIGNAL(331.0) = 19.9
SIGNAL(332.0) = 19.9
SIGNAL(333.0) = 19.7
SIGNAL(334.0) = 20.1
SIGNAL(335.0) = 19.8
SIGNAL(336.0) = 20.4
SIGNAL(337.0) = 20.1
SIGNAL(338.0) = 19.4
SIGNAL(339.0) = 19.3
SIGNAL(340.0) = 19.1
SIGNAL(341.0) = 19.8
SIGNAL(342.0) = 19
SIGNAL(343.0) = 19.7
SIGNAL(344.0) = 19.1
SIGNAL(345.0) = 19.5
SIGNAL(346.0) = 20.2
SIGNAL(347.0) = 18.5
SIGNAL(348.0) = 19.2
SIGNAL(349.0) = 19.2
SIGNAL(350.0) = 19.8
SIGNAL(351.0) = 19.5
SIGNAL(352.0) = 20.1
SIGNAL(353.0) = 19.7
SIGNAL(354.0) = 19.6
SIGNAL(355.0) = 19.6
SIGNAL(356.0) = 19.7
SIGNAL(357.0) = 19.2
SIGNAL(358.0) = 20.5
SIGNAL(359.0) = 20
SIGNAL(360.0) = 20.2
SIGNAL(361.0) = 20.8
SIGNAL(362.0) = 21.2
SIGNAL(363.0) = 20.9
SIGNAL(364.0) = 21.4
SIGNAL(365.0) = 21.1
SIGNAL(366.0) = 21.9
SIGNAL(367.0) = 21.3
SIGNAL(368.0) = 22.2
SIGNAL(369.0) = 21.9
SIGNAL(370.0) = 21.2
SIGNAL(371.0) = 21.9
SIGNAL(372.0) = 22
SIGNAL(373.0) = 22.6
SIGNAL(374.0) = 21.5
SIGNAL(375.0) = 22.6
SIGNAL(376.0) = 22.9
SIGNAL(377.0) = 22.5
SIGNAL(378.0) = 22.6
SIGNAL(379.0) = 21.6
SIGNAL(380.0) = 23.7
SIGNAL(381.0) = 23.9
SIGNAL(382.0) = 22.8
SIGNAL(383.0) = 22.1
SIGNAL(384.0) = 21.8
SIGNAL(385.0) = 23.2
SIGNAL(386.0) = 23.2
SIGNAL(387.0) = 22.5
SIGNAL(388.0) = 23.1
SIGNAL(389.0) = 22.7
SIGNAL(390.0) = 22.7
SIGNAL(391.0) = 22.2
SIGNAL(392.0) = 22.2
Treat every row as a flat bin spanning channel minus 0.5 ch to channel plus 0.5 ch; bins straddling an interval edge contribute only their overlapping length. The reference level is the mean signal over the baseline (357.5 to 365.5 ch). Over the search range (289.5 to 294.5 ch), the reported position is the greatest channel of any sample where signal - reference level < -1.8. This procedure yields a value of 294.0 ch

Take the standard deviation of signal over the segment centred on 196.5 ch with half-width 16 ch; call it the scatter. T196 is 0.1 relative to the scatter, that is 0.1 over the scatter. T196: 0.06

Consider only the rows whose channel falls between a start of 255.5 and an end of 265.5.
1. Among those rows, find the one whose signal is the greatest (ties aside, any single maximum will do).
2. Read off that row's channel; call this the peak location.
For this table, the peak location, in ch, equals 260.0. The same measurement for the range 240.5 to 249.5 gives 241.0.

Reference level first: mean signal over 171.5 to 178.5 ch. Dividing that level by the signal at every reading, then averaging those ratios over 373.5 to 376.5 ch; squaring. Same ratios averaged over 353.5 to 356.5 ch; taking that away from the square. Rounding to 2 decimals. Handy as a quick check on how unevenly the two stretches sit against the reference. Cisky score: -0.30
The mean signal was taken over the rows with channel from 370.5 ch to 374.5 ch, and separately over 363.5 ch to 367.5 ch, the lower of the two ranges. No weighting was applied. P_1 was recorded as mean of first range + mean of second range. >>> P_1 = 43.4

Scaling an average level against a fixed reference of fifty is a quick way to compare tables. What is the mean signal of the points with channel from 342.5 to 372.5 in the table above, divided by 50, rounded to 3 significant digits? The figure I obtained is 0.407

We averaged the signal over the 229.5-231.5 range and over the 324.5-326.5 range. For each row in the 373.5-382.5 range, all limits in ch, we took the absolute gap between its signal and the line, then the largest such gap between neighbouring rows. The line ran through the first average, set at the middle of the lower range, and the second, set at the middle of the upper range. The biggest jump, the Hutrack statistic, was 2.1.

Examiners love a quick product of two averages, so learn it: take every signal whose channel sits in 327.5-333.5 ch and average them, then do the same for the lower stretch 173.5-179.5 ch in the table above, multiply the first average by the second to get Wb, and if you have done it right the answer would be 324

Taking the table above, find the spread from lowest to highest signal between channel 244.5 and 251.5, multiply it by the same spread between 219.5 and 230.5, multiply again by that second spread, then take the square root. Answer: 2.4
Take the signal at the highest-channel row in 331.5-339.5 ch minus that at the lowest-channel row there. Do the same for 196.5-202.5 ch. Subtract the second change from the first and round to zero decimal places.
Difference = -3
